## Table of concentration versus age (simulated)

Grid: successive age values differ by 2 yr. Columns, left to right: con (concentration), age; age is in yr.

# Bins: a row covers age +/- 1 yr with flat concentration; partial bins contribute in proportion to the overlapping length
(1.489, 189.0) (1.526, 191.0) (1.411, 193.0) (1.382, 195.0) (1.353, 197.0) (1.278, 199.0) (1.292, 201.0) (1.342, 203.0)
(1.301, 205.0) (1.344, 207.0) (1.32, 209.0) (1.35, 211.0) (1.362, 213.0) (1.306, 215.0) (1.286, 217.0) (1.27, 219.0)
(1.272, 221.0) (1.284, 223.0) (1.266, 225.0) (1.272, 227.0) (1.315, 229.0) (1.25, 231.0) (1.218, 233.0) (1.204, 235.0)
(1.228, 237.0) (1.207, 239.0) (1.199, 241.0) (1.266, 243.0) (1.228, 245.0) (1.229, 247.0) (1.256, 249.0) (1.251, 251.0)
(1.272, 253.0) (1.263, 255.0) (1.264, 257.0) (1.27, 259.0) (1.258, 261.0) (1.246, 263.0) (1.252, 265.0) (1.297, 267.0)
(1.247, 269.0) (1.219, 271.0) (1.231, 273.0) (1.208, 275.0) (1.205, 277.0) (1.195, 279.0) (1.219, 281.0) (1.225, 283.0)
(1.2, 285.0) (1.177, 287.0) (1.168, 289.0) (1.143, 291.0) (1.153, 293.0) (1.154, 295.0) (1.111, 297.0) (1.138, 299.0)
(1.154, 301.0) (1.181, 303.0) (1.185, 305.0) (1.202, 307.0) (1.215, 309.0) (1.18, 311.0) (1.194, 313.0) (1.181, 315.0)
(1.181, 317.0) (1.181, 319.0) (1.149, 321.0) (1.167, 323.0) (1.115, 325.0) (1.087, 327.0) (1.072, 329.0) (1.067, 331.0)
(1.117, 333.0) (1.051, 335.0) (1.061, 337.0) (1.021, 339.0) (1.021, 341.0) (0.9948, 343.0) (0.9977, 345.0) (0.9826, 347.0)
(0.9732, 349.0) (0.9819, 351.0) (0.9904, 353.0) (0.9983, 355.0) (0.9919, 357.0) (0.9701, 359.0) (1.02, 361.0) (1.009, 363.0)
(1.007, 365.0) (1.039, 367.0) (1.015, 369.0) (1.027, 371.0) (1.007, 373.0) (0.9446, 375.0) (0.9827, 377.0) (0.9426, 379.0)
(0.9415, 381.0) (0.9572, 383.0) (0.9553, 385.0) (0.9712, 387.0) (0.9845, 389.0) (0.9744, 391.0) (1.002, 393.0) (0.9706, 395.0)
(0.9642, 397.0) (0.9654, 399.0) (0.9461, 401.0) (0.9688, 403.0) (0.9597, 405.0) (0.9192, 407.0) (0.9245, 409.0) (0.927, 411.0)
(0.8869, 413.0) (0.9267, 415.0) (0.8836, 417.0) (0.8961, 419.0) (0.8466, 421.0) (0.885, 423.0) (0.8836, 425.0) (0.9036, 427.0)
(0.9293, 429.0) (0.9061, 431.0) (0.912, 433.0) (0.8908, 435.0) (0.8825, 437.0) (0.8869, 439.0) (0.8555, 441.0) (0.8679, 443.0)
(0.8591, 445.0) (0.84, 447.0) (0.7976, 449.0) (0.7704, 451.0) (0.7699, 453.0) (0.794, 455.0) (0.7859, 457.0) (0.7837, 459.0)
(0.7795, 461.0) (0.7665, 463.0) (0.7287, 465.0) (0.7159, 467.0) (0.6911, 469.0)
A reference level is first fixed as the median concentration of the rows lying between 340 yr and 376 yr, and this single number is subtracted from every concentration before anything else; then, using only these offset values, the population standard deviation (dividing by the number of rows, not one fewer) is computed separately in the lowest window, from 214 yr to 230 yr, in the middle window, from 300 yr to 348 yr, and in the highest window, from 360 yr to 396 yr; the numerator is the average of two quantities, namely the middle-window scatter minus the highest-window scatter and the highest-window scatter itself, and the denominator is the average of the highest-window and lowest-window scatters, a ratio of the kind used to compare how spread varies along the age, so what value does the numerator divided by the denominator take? 1.6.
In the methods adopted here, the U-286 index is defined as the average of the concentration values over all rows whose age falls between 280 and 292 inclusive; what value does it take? 1.19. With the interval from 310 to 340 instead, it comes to 1.12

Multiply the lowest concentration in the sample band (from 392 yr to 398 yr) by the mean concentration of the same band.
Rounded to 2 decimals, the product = 0.94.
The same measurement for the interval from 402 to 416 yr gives 0.83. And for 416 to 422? 0.74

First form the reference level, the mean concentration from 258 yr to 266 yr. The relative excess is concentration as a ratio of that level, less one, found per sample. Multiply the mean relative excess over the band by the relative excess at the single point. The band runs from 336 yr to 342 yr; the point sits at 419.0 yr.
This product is 0.051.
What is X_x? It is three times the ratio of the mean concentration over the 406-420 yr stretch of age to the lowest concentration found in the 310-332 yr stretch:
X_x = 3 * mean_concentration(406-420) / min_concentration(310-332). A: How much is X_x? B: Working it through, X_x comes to 2.6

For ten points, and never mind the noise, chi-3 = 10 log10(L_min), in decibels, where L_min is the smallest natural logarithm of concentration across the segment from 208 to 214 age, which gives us -5.6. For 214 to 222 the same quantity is -6.2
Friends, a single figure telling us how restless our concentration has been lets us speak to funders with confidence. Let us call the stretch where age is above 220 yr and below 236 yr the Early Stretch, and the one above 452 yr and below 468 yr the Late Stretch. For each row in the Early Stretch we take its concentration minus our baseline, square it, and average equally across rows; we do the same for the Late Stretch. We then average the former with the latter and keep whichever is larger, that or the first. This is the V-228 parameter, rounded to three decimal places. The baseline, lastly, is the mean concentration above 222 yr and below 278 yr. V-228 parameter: 0.117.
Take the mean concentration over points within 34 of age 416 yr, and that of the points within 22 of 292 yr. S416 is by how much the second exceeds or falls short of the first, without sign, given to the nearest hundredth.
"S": 0.27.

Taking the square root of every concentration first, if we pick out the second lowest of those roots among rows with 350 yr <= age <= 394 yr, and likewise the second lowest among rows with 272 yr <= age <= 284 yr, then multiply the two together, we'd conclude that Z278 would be 1.07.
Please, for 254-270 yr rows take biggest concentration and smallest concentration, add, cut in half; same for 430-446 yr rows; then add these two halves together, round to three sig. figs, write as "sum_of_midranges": 2.16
